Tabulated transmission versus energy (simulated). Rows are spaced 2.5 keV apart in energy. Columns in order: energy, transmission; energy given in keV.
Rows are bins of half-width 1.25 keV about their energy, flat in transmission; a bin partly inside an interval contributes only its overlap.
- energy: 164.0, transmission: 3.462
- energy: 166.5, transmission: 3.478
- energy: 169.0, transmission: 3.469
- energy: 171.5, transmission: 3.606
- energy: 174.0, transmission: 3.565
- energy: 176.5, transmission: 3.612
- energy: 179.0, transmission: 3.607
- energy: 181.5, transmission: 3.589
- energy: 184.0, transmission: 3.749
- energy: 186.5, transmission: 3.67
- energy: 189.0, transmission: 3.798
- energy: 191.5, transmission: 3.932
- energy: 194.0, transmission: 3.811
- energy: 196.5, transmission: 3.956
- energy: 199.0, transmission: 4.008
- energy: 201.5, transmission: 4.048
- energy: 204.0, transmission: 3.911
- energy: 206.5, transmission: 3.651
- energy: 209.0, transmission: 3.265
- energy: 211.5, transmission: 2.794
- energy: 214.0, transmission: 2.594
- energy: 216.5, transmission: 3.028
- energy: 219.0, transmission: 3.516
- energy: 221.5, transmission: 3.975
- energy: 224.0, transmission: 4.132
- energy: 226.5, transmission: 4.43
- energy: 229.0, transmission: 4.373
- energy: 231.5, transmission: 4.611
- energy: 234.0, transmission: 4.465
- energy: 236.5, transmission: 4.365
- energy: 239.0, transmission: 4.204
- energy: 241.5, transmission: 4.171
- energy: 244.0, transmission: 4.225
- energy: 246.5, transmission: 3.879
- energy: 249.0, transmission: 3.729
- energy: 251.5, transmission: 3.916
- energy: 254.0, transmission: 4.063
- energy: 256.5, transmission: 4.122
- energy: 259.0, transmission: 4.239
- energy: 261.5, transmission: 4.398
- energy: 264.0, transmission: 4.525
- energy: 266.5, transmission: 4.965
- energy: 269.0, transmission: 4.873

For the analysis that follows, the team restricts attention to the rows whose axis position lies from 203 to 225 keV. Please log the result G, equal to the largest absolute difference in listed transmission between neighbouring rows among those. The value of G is 0.49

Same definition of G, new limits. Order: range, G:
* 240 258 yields 0.35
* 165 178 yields 0.14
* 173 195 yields 0.16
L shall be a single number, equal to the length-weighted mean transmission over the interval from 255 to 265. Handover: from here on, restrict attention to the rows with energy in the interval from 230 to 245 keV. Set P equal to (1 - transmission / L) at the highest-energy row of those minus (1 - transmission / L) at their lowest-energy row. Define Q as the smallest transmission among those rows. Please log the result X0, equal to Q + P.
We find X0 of 4.3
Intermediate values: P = 0.09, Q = 4.171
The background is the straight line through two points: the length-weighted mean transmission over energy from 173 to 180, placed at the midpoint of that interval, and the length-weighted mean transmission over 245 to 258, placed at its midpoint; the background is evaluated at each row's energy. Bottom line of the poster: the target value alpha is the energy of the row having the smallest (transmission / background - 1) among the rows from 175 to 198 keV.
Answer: 181.5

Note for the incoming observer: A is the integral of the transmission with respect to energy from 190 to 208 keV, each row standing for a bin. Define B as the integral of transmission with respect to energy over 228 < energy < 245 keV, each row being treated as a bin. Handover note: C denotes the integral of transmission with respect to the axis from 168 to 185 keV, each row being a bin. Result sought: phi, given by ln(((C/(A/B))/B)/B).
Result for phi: -4.44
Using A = 70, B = 74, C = 61.2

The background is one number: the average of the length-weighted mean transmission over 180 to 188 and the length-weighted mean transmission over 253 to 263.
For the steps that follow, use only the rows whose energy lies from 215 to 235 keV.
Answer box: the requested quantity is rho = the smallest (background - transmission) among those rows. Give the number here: -0.67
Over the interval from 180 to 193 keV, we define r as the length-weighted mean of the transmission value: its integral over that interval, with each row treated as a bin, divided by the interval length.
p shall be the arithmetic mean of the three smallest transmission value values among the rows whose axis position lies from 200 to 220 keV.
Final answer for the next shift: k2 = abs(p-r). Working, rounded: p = 2.81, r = 3.7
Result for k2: 0.9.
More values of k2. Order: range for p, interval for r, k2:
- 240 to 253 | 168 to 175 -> 0.3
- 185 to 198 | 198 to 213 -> 0.2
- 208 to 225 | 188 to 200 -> 1.1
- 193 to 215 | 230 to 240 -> 1.5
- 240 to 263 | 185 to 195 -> 0.0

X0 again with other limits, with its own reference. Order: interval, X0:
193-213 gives 3.0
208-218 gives 2.6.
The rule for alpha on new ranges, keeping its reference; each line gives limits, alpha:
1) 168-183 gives 169.0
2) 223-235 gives 224.0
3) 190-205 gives 194.0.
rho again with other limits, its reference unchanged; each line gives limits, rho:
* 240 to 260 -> -0.29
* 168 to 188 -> 0.20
